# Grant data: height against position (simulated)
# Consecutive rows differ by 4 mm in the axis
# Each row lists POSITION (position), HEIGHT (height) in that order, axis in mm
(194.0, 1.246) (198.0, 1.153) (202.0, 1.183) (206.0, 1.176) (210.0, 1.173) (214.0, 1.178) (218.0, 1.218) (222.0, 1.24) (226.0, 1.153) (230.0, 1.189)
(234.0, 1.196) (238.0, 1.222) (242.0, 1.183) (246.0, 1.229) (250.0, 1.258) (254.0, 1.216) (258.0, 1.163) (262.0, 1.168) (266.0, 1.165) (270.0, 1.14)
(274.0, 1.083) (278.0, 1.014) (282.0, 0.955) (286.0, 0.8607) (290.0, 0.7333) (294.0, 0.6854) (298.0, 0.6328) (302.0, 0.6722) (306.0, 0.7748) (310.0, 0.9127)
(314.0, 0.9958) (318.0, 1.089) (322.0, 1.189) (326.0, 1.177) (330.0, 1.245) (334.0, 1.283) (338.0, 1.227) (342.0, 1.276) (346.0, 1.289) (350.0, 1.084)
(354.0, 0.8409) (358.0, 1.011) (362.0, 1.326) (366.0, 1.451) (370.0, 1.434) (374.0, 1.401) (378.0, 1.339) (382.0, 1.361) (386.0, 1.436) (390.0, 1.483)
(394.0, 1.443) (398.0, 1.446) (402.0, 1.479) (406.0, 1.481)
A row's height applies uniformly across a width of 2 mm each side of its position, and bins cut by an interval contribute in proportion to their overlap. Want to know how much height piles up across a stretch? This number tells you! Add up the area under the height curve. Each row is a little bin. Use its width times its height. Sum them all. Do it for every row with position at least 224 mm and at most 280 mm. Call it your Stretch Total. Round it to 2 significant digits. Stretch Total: 66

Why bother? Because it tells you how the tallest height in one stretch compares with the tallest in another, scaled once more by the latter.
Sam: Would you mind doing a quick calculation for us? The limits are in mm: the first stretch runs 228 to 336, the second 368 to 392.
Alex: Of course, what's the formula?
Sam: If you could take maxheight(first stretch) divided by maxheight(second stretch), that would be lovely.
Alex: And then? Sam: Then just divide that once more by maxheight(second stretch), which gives 0.583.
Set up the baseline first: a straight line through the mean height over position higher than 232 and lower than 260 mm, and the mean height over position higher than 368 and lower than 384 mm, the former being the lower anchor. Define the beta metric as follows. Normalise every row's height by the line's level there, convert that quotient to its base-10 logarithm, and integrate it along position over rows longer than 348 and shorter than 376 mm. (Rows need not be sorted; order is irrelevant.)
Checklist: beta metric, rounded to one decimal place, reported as -1.6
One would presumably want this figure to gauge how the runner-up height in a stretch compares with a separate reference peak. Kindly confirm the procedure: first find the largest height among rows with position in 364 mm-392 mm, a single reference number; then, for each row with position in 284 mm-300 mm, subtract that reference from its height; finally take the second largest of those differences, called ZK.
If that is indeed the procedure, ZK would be -0.75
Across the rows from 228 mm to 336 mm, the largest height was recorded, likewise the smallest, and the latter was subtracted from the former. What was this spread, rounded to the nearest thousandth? 0.650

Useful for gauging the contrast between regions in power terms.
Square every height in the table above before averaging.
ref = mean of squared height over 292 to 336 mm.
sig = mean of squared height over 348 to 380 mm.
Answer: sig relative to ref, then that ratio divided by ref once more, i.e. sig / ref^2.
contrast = 1.6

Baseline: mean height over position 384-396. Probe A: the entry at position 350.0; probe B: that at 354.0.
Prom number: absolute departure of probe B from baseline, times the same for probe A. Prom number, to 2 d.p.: 0.23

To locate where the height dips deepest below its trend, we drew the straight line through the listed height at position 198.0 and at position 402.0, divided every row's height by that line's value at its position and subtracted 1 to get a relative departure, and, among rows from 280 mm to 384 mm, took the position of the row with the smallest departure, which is 298.0 mm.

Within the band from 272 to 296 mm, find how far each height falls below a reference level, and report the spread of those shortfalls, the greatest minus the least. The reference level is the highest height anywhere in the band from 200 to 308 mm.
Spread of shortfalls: 0.40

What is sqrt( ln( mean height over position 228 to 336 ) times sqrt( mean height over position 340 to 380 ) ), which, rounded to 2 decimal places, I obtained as 0.24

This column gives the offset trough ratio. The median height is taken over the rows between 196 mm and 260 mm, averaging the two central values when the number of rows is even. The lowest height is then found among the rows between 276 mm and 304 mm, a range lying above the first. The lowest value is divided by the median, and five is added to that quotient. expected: 5.53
